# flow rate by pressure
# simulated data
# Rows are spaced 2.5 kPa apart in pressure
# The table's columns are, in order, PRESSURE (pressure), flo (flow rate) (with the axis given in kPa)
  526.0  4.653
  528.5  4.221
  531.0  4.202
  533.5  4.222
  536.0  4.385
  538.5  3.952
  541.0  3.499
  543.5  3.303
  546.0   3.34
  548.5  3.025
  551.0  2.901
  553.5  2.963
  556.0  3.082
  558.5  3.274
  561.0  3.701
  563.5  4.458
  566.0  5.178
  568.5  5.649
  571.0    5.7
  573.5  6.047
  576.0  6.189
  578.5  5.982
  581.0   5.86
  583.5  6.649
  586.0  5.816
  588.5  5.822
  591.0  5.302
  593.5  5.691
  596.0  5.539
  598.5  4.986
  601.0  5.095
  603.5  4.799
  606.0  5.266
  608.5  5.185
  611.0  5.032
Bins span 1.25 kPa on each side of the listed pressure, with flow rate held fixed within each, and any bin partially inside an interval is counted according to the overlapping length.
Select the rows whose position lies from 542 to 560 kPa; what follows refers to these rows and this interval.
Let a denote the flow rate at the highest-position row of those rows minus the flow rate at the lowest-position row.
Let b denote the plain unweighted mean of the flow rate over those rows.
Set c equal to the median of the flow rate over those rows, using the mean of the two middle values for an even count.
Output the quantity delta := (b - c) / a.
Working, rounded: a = 0.0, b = 3.1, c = 3.1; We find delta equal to -1.5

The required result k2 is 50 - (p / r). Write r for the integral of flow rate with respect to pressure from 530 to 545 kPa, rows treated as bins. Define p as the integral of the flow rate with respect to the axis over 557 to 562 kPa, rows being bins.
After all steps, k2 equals 49.7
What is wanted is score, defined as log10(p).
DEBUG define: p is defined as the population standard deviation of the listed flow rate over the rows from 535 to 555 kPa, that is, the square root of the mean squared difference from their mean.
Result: -0.32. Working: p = 0.48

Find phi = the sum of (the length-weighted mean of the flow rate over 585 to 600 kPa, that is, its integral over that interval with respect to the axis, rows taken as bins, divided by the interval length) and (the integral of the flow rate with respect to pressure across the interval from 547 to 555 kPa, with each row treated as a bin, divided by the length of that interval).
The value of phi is 8.5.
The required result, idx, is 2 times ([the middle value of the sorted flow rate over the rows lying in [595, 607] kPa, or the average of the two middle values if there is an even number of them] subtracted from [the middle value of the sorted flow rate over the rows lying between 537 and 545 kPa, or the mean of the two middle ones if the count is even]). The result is -3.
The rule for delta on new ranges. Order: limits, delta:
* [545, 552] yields -0.1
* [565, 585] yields 0.0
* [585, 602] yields 0.1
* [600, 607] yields -0.2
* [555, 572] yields 0.0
